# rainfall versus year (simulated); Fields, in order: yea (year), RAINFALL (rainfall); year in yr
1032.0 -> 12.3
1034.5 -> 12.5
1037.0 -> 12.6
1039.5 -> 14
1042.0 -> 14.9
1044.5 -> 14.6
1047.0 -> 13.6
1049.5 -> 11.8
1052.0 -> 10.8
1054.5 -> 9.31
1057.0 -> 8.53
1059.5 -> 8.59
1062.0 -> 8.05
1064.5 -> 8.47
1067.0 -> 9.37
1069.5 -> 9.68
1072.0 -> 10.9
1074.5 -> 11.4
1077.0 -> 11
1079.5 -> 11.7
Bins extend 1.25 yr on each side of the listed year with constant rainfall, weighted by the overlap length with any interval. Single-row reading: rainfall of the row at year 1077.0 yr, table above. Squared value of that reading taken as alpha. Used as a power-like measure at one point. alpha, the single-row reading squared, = 121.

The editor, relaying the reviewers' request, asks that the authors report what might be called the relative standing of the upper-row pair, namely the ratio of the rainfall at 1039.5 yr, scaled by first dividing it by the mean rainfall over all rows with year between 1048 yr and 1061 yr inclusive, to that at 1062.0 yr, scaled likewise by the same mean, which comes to 1.74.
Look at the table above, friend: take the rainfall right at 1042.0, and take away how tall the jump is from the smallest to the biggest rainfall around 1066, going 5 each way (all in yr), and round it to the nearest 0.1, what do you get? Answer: 13.3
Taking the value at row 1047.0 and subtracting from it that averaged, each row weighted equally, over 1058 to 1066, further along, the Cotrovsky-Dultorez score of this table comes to 5.2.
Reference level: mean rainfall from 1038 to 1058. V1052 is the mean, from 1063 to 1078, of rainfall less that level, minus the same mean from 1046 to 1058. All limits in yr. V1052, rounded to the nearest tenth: -0.7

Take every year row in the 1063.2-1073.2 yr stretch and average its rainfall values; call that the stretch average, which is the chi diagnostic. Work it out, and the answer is 9.6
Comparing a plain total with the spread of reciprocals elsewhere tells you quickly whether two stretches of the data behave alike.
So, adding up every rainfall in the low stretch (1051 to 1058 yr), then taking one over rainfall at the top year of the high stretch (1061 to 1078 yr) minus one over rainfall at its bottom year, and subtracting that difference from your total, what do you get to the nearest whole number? 29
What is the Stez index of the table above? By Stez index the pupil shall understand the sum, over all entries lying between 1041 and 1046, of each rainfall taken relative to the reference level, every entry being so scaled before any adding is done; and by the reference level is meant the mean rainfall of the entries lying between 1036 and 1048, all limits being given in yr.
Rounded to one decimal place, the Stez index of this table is 2.1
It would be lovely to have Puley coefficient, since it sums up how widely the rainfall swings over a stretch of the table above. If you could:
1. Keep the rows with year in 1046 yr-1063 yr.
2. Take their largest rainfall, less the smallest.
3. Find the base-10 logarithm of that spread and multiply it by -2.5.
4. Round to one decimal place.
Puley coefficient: -1.9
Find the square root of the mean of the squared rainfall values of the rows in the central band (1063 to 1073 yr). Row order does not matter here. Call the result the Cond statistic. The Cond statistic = 10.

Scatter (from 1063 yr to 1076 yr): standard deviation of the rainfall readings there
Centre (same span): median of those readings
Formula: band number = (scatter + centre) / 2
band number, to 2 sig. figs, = 5.4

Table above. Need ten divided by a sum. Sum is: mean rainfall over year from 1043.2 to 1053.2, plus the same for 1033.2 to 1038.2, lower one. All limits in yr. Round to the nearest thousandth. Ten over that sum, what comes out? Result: 0.396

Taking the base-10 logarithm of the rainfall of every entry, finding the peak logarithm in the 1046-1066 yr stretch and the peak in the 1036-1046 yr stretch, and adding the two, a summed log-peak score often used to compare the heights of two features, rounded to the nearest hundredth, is 2.31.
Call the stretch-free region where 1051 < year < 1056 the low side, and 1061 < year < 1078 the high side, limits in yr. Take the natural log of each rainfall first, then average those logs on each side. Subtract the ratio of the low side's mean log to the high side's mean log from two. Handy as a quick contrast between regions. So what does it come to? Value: 0.99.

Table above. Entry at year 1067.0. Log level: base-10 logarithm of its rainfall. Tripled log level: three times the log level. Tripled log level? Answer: 2.92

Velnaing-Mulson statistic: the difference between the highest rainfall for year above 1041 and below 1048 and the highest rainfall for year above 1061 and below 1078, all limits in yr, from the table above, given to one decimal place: 3.5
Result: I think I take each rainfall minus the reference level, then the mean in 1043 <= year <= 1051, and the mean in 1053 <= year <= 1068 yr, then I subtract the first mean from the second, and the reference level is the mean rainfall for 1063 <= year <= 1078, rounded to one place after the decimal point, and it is -4.6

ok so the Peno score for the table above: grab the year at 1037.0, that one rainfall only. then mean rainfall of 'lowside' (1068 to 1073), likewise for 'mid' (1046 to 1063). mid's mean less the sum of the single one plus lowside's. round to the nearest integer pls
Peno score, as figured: -13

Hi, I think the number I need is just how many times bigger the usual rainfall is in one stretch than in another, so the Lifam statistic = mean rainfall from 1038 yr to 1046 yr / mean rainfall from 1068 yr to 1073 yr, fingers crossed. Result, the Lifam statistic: 1.41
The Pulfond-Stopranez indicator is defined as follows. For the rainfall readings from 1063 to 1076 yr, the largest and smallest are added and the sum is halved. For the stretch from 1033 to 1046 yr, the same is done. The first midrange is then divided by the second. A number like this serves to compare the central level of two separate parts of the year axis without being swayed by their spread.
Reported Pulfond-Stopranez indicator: 0.73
